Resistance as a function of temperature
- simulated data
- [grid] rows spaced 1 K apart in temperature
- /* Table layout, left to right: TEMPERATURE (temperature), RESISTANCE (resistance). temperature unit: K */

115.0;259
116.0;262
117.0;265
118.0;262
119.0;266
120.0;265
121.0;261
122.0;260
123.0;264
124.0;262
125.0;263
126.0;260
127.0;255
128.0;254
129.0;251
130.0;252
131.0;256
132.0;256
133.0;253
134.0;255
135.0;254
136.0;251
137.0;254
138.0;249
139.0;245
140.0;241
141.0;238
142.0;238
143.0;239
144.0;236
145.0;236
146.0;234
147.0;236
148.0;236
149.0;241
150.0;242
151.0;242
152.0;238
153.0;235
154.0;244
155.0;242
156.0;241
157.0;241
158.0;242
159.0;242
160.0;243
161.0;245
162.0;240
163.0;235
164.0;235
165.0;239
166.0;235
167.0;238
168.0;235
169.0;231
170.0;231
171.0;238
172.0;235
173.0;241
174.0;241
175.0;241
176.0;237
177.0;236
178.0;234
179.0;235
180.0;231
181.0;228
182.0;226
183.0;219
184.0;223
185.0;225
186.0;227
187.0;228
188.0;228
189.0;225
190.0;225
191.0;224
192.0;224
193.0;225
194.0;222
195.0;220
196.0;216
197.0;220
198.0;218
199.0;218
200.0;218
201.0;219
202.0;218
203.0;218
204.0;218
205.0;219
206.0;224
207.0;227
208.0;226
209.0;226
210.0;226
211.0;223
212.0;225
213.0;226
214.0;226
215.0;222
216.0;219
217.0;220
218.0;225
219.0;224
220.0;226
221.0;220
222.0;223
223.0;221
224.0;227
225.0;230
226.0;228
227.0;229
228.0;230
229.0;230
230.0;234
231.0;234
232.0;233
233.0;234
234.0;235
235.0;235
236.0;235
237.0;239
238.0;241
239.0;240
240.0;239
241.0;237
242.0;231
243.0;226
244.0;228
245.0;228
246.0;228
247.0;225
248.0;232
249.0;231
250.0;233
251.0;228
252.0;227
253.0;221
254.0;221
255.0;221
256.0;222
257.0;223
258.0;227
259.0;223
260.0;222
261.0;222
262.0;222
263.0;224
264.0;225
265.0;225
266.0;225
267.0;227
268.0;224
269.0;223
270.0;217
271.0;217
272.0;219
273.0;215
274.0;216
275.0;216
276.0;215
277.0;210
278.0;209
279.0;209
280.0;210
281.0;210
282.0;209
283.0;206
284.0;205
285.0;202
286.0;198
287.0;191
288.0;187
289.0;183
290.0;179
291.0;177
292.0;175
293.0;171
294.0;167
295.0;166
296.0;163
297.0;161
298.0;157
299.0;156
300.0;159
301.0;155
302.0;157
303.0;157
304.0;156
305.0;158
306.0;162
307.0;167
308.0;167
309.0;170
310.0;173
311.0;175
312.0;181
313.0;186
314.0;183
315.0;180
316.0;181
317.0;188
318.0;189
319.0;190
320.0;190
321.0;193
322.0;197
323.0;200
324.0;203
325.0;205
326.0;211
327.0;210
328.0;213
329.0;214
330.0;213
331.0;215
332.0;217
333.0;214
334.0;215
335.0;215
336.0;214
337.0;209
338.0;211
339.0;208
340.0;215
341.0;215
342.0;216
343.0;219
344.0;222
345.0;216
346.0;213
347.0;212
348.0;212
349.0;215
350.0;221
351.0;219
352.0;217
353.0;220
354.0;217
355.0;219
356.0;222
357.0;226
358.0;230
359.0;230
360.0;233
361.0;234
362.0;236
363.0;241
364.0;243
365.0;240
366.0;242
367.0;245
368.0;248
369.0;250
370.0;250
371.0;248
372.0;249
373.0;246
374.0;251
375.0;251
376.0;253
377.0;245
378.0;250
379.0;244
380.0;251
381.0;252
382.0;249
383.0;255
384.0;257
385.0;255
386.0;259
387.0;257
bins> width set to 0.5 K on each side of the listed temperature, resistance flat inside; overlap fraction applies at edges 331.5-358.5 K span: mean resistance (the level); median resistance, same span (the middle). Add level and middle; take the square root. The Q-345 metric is 20.8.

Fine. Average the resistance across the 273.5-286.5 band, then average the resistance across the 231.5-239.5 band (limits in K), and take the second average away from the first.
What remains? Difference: -28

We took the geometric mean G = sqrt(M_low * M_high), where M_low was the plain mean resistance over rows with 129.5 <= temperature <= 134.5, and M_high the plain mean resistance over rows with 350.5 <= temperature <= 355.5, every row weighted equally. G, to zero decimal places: 236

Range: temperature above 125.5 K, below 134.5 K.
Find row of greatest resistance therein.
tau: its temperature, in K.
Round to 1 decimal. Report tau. 126.0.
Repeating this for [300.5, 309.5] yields 309.0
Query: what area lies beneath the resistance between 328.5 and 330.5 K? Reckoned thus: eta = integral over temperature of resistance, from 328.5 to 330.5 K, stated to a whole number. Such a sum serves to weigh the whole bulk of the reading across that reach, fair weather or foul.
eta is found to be 427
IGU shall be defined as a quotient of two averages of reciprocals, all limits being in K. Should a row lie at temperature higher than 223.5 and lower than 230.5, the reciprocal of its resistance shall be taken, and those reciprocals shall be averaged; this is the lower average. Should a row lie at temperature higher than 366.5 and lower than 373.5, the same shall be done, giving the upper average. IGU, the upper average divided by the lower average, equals 0.93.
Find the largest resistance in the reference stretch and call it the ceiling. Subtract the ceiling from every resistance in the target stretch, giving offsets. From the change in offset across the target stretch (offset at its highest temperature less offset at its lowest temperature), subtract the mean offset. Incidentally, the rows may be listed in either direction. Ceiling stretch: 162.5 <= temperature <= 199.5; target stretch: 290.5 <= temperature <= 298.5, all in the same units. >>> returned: 54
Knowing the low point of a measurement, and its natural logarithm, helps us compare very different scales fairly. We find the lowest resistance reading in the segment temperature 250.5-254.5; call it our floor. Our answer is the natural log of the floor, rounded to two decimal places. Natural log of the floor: 5.40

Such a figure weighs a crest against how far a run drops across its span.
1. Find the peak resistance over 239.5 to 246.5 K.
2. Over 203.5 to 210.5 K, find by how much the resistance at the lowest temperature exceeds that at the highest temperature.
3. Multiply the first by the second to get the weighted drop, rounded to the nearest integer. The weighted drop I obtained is -1912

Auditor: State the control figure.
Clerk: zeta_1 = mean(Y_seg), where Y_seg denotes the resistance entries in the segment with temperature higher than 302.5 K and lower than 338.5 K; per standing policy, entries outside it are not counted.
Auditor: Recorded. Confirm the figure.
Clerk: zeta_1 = 192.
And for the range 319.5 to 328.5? 202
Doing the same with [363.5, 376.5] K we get 247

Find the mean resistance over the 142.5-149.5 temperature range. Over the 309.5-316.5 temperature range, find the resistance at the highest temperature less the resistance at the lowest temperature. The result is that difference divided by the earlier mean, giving 0.03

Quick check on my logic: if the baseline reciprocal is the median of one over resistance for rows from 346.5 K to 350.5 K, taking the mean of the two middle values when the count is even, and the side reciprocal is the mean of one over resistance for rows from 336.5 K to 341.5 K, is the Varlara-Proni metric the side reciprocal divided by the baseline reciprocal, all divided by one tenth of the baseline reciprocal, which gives 2154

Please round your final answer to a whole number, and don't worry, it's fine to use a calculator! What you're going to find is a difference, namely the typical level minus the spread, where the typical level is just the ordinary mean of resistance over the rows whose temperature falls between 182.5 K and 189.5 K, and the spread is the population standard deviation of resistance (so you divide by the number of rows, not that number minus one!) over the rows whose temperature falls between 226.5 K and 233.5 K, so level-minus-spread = 223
